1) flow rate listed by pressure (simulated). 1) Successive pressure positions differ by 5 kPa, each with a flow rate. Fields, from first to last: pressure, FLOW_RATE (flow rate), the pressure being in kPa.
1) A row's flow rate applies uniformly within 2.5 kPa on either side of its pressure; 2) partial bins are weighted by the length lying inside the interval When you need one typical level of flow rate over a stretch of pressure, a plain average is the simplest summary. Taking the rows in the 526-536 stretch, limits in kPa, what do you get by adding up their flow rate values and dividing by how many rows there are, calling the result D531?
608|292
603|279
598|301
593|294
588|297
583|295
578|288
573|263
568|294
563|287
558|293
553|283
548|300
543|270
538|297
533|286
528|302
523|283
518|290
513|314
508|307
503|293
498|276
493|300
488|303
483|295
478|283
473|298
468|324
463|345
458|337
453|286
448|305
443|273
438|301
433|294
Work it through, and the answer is 294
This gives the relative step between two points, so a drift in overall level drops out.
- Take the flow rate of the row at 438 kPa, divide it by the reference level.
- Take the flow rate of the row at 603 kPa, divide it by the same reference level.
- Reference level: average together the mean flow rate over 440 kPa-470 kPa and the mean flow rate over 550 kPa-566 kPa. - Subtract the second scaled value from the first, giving 0.073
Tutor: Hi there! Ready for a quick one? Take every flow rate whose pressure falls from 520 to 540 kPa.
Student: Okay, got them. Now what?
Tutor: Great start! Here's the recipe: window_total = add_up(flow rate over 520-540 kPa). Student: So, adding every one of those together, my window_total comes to 1168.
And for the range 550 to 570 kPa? 1157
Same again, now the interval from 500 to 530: 1789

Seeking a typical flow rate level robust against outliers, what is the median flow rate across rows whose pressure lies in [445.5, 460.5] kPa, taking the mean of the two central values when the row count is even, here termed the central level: 305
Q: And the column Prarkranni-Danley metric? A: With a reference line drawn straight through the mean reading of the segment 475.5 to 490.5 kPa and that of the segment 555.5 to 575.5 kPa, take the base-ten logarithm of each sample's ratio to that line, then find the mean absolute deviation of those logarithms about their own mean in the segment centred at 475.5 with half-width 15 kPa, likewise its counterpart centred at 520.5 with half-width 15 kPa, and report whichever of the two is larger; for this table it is 0.023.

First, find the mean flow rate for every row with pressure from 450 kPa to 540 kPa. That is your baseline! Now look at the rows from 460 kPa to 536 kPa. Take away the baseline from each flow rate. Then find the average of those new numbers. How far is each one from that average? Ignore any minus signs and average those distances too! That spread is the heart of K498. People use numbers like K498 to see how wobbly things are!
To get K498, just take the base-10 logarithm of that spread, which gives 1.10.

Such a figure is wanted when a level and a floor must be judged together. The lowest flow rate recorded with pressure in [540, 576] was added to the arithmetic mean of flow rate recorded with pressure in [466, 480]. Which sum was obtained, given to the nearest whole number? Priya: 565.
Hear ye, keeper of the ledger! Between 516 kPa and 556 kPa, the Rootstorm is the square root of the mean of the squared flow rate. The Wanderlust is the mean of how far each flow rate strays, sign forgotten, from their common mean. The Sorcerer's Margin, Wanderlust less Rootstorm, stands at -281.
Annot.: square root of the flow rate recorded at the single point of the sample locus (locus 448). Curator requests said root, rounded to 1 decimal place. 17.5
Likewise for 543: 16.4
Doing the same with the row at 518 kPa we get 17.0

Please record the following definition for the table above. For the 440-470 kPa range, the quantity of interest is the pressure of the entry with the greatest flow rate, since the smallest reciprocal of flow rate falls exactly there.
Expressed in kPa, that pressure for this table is 463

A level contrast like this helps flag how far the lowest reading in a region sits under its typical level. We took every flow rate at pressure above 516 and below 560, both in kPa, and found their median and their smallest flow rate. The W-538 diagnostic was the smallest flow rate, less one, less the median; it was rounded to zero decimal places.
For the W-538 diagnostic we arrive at -21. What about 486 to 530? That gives -25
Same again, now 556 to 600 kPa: -32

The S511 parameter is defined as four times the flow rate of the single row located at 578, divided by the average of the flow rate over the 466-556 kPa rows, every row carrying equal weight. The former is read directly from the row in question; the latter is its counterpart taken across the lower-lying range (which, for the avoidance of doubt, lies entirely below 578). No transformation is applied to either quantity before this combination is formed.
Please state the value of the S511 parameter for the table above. 3.91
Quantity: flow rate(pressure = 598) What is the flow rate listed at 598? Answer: 301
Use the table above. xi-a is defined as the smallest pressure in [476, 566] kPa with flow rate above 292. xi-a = 483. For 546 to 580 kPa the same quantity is 548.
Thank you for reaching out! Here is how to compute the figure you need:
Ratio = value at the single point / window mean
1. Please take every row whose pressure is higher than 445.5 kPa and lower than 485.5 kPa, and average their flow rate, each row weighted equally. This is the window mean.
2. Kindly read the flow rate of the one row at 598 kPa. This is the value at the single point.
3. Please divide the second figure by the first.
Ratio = 0.97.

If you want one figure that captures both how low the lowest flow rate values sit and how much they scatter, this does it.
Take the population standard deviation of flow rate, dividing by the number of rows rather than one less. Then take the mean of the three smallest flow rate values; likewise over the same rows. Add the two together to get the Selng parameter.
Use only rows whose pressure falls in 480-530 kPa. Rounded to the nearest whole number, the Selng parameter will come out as 294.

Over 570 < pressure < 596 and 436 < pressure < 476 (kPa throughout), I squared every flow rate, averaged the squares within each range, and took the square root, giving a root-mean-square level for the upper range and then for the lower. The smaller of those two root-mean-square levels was 288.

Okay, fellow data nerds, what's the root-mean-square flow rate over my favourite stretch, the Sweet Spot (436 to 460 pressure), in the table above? 301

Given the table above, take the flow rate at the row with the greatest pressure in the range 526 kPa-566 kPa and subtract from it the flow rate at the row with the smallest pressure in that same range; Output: -15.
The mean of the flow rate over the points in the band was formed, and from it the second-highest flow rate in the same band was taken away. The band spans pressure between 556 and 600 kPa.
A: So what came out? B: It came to -7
